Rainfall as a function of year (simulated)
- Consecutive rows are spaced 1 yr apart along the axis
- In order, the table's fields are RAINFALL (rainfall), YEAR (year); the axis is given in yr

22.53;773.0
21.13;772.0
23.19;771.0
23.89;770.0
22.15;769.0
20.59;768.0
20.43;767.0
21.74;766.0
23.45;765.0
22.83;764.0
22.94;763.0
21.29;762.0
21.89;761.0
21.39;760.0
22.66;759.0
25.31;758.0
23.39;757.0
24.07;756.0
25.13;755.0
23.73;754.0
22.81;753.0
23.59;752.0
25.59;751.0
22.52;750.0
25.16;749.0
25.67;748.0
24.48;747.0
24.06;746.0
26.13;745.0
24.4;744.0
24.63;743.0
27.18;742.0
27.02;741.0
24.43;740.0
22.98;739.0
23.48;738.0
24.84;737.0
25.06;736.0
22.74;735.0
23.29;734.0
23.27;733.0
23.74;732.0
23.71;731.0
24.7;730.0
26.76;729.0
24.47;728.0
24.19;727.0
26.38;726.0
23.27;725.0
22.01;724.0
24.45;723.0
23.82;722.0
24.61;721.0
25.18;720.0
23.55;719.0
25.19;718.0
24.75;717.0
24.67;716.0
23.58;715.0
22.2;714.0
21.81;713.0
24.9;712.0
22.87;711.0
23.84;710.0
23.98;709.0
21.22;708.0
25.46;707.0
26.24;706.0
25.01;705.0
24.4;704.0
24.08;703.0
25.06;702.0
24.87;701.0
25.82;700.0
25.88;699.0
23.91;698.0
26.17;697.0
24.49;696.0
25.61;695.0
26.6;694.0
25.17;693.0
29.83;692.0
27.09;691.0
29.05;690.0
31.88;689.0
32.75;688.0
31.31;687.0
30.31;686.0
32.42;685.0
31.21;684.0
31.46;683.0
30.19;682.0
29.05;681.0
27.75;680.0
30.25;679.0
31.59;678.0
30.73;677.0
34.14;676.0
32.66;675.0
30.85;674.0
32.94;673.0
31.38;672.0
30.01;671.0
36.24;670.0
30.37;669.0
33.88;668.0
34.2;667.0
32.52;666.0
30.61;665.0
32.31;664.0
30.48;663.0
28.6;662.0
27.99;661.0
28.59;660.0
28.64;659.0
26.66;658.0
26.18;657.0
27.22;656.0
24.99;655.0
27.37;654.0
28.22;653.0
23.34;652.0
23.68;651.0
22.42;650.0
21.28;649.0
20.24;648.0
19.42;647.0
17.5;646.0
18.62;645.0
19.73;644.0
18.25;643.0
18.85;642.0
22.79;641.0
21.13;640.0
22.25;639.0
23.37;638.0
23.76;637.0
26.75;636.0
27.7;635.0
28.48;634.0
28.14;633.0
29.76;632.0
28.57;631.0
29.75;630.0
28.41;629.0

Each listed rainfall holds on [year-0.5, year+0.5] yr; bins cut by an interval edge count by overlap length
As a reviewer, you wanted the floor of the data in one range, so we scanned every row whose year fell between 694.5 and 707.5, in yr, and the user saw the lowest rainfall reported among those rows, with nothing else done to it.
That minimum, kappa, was 23.91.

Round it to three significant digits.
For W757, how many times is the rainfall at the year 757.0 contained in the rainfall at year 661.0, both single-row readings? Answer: 1.20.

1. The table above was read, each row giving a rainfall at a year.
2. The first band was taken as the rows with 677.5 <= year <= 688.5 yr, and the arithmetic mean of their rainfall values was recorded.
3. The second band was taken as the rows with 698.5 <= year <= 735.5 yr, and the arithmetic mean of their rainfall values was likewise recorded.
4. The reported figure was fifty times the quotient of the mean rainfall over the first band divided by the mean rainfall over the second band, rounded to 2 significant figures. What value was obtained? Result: 64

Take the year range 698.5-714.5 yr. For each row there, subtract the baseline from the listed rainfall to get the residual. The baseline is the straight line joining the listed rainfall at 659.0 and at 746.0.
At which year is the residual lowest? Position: 708.0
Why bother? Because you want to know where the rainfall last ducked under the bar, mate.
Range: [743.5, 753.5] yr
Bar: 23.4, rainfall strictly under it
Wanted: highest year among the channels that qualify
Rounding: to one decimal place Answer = 753.0 yr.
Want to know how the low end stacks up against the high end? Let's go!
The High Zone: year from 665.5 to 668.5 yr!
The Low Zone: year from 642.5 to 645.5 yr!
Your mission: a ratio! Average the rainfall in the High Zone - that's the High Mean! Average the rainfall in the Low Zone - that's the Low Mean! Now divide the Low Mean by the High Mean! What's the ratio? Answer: 0.56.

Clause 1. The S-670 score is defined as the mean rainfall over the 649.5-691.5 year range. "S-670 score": 30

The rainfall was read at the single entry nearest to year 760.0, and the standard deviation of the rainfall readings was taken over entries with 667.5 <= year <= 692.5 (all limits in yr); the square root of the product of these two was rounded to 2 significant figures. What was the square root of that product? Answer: 6.5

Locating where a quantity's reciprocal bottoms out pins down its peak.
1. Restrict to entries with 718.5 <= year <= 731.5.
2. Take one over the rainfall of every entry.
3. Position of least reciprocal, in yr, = 729.0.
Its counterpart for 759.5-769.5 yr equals 765.0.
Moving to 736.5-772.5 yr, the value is 742.0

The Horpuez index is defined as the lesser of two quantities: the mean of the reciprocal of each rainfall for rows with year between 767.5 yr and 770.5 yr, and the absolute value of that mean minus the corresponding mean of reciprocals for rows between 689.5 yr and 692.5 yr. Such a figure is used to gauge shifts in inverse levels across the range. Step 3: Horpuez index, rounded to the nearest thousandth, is 0.010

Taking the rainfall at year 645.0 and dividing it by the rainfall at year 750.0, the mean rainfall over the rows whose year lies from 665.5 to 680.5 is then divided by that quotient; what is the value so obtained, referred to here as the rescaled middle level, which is 39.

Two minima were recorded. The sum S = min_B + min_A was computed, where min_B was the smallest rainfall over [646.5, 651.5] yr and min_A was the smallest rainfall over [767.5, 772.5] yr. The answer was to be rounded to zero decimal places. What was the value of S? 40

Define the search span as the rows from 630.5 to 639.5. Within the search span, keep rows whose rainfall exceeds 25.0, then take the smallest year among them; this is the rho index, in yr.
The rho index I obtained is 631.0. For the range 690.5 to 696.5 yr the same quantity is 691.0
